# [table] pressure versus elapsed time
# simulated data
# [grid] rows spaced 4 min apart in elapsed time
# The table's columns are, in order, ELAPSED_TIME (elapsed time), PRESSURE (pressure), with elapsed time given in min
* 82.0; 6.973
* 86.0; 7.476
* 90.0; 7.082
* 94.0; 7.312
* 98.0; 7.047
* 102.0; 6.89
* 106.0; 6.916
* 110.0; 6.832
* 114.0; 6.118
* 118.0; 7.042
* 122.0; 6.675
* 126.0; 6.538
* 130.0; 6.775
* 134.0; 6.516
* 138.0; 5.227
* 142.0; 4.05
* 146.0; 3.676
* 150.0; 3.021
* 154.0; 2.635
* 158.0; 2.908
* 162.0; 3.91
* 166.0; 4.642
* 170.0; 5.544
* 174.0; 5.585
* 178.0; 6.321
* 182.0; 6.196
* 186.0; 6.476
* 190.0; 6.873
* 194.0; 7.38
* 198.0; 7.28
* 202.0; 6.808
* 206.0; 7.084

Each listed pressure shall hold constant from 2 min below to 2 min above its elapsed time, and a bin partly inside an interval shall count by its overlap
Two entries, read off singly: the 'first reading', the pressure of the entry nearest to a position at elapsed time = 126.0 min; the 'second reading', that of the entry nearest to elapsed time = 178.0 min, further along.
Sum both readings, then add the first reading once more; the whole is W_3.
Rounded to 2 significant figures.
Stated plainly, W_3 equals 19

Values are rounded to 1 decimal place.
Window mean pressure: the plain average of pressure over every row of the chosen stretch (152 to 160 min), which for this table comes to 2.8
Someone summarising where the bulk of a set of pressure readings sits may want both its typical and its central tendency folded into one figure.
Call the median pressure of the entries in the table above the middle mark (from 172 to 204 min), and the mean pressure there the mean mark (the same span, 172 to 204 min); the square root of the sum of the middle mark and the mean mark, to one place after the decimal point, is 3.6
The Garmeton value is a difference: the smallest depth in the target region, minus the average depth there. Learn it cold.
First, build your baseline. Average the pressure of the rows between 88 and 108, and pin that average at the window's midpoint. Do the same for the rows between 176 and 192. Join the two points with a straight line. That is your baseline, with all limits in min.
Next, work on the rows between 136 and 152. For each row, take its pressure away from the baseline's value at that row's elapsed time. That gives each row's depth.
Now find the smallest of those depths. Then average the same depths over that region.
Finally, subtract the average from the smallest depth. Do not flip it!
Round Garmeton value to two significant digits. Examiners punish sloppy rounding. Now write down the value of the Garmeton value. -1.2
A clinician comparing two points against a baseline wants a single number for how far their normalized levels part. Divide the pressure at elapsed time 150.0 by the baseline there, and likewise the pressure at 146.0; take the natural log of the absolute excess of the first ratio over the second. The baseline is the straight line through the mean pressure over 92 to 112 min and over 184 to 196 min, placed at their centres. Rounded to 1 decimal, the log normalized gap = -2.4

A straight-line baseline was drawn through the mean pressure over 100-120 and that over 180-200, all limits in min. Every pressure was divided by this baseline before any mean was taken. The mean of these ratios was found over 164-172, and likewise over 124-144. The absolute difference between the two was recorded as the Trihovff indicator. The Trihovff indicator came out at 0.111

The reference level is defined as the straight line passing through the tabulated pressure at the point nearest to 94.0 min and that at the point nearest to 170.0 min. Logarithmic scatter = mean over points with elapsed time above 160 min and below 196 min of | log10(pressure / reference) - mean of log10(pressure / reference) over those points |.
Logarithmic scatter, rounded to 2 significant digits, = 0.083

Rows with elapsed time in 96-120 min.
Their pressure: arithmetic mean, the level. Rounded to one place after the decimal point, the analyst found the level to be 6.8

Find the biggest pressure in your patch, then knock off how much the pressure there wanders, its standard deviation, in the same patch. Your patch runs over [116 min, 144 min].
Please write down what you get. 6.0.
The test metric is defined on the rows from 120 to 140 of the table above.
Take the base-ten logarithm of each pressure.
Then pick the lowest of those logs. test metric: 0.718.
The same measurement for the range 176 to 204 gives 0.792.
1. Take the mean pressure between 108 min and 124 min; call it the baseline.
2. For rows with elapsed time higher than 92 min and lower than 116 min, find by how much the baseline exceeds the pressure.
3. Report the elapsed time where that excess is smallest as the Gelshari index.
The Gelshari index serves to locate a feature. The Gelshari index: 94.0 min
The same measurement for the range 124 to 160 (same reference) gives 130.0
